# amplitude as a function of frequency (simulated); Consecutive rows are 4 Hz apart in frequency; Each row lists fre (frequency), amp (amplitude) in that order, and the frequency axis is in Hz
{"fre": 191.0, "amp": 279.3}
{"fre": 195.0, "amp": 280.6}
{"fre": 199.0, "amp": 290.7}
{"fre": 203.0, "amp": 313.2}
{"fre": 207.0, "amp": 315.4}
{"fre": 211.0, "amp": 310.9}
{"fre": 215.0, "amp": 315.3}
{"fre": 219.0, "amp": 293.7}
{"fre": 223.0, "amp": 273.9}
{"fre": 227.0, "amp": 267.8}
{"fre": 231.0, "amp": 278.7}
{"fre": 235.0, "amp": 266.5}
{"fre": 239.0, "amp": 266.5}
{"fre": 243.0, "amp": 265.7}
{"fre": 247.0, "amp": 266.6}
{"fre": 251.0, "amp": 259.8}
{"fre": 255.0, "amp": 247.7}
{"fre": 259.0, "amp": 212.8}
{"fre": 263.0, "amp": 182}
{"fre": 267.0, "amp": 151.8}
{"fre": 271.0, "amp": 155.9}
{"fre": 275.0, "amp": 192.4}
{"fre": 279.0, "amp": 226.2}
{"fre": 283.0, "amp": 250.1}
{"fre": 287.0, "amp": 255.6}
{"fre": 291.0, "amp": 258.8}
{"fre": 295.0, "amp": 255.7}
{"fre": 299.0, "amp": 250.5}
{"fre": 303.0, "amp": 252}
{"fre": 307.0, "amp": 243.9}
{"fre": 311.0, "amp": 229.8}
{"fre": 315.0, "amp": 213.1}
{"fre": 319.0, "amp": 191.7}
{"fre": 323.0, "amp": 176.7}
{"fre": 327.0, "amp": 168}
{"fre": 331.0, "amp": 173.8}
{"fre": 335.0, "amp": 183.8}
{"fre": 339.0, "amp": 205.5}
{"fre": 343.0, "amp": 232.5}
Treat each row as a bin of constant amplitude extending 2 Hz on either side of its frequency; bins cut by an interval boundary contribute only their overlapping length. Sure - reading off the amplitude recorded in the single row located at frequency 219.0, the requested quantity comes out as 293.7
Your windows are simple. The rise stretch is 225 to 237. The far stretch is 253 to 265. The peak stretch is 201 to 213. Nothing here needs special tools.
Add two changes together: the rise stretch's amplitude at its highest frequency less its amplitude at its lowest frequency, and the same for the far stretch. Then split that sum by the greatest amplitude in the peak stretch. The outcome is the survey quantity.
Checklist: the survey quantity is -0.21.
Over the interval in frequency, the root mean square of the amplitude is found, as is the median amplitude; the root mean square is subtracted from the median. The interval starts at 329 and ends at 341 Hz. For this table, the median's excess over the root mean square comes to -4.4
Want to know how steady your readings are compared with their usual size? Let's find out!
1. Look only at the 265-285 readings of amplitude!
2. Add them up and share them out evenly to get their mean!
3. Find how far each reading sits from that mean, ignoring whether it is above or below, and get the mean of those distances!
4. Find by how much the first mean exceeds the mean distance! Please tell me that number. 161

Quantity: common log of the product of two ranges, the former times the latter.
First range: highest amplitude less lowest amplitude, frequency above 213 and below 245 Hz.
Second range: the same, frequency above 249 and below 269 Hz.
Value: 3.7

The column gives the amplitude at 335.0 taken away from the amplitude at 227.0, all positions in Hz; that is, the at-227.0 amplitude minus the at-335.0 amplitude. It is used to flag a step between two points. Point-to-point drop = 84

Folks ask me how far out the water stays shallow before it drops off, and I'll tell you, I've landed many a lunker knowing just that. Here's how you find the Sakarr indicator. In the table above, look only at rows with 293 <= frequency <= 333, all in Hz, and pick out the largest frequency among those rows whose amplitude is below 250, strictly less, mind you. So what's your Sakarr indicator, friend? 331.0 Hz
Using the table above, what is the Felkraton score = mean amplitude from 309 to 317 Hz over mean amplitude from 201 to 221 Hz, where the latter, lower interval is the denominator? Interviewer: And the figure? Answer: 0.72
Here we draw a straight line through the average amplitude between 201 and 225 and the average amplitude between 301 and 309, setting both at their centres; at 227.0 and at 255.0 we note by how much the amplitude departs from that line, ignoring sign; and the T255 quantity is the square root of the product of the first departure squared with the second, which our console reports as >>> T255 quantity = 152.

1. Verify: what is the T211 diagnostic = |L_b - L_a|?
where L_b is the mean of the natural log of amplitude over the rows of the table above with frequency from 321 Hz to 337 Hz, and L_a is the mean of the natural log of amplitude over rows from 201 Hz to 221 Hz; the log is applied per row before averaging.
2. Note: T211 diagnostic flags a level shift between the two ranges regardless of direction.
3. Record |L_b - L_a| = 0.57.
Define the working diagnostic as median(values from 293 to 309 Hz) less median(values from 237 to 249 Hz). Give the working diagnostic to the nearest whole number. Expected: -15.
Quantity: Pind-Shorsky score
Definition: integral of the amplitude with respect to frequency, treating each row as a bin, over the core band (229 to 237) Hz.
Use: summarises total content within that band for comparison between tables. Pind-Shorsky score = 2181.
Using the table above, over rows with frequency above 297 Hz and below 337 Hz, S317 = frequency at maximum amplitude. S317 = 303.0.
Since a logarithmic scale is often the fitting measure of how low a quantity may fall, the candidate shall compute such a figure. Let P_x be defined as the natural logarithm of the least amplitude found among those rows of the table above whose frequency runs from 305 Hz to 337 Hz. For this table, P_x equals 5.1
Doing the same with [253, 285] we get 5.0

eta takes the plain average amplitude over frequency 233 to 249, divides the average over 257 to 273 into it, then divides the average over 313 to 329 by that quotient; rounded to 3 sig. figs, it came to 124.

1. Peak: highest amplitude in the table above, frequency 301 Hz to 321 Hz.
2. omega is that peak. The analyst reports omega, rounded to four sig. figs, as 252.0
